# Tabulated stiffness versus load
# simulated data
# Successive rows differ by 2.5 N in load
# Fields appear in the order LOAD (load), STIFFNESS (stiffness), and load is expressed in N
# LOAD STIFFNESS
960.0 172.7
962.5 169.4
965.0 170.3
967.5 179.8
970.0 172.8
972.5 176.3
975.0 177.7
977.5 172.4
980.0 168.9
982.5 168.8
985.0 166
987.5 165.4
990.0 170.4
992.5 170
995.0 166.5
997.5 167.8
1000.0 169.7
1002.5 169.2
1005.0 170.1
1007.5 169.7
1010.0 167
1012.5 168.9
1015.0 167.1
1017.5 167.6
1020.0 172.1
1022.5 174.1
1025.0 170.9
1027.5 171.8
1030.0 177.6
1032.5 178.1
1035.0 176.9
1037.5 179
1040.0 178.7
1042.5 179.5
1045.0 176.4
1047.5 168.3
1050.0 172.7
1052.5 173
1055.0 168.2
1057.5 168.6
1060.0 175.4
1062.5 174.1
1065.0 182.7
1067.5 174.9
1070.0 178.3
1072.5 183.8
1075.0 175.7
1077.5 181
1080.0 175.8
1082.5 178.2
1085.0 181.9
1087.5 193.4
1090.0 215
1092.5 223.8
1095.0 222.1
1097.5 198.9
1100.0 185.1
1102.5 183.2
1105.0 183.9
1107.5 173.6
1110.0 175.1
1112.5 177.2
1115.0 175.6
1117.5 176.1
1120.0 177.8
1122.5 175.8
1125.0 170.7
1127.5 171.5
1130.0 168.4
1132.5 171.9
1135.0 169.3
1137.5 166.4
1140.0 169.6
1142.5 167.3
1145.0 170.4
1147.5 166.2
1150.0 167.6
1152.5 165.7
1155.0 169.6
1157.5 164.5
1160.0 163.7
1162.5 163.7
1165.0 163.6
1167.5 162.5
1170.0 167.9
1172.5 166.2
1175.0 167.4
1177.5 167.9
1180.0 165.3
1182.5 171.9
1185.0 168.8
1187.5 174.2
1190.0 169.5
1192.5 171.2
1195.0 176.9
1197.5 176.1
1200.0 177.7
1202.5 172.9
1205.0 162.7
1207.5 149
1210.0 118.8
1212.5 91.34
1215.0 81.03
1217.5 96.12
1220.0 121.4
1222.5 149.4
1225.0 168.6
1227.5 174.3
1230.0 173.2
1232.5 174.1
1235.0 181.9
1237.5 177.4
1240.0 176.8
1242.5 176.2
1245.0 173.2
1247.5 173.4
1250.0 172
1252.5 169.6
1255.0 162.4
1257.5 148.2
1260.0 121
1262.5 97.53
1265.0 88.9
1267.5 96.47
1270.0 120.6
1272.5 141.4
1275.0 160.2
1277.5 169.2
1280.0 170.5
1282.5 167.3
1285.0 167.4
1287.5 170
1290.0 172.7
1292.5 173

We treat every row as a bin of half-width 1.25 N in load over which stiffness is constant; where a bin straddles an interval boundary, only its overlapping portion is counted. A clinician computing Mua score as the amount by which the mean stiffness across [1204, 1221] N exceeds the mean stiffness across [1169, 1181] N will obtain -50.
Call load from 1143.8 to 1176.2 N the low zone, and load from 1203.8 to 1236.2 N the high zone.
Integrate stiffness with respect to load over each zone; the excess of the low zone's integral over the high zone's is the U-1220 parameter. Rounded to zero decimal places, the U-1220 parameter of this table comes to 793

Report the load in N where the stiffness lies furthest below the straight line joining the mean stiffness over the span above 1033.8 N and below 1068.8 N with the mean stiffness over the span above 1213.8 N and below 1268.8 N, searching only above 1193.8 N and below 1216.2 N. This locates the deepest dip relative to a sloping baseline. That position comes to 1215.0 N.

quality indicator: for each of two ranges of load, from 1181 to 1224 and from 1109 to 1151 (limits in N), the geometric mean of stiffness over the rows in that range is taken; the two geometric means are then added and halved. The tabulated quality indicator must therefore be 158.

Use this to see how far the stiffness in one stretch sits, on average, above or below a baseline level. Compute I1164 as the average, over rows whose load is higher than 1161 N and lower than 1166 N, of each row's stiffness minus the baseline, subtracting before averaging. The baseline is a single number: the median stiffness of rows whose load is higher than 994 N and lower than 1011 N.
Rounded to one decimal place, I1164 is -5.5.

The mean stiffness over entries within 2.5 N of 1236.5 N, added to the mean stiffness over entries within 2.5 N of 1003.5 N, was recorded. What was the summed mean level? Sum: 349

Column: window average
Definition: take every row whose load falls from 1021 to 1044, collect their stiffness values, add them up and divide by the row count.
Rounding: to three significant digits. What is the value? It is 176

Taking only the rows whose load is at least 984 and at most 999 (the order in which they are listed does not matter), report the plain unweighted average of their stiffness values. 168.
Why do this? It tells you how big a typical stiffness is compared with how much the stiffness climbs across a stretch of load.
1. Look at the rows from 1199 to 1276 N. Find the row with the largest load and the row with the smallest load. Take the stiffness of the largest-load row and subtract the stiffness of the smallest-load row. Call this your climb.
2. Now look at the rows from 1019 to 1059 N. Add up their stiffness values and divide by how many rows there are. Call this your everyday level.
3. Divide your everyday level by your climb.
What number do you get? -10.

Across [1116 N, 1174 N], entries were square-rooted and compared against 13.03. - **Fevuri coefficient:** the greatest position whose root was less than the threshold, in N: 1172.5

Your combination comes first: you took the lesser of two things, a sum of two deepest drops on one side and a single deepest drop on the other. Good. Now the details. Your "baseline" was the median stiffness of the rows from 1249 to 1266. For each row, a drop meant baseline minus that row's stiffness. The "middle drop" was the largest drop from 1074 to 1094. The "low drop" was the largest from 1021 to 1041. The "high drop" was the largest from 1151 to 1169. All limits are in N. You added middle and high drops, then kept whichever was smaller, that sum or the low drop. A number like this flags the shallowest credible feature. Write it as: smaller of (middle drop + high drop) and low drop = -42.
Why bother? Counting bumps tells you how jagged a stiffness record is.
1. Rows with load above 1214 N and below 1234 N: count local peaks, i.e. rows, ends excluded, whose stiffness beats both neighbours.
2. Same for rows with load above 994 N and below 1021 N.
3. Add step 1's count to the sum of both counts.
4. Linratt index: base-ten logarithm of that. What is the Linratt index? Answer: 0.70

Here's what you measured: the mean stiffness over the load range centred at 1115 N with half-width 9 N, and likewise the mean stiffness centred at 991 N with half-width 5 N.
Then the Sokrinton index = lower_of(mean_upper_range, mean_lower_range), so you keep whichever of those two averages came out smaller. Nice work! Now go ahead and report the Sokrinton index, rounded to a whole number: 168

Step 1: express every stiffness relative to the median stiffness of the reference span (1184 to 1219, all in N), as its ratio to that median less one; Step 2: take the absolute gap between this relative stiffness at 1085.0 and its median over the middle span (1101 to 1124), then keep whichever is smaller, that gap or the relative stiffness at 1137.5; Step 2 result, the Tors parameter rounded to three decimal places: -0.016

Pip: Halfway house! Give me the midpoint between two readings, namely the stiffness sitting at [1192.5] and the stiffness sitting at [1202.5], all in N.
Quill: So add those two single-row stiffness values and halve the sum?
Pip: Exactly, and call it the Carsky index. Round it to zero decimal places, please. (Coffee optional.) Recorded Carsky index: 172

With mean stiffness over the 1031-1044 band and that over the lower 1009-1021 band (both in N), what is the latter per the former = 0.945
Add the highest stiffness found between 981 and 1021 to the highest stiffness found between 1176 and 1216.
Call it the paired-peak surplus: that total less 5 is 345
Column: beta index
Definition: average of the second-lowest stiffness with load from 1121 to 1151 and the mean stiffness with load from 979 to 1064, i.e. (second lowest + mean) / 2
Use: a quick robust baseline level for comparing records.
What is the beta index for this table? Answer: 169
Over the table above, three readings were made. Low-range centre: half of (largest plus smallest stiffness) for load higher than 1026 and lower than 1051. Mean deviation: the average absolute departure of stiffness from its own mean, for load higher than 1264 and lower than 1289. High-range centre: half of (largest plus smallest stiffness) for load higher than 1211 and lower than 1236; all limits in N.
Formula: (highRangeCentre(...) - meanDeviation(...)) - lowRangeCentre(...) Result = -69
